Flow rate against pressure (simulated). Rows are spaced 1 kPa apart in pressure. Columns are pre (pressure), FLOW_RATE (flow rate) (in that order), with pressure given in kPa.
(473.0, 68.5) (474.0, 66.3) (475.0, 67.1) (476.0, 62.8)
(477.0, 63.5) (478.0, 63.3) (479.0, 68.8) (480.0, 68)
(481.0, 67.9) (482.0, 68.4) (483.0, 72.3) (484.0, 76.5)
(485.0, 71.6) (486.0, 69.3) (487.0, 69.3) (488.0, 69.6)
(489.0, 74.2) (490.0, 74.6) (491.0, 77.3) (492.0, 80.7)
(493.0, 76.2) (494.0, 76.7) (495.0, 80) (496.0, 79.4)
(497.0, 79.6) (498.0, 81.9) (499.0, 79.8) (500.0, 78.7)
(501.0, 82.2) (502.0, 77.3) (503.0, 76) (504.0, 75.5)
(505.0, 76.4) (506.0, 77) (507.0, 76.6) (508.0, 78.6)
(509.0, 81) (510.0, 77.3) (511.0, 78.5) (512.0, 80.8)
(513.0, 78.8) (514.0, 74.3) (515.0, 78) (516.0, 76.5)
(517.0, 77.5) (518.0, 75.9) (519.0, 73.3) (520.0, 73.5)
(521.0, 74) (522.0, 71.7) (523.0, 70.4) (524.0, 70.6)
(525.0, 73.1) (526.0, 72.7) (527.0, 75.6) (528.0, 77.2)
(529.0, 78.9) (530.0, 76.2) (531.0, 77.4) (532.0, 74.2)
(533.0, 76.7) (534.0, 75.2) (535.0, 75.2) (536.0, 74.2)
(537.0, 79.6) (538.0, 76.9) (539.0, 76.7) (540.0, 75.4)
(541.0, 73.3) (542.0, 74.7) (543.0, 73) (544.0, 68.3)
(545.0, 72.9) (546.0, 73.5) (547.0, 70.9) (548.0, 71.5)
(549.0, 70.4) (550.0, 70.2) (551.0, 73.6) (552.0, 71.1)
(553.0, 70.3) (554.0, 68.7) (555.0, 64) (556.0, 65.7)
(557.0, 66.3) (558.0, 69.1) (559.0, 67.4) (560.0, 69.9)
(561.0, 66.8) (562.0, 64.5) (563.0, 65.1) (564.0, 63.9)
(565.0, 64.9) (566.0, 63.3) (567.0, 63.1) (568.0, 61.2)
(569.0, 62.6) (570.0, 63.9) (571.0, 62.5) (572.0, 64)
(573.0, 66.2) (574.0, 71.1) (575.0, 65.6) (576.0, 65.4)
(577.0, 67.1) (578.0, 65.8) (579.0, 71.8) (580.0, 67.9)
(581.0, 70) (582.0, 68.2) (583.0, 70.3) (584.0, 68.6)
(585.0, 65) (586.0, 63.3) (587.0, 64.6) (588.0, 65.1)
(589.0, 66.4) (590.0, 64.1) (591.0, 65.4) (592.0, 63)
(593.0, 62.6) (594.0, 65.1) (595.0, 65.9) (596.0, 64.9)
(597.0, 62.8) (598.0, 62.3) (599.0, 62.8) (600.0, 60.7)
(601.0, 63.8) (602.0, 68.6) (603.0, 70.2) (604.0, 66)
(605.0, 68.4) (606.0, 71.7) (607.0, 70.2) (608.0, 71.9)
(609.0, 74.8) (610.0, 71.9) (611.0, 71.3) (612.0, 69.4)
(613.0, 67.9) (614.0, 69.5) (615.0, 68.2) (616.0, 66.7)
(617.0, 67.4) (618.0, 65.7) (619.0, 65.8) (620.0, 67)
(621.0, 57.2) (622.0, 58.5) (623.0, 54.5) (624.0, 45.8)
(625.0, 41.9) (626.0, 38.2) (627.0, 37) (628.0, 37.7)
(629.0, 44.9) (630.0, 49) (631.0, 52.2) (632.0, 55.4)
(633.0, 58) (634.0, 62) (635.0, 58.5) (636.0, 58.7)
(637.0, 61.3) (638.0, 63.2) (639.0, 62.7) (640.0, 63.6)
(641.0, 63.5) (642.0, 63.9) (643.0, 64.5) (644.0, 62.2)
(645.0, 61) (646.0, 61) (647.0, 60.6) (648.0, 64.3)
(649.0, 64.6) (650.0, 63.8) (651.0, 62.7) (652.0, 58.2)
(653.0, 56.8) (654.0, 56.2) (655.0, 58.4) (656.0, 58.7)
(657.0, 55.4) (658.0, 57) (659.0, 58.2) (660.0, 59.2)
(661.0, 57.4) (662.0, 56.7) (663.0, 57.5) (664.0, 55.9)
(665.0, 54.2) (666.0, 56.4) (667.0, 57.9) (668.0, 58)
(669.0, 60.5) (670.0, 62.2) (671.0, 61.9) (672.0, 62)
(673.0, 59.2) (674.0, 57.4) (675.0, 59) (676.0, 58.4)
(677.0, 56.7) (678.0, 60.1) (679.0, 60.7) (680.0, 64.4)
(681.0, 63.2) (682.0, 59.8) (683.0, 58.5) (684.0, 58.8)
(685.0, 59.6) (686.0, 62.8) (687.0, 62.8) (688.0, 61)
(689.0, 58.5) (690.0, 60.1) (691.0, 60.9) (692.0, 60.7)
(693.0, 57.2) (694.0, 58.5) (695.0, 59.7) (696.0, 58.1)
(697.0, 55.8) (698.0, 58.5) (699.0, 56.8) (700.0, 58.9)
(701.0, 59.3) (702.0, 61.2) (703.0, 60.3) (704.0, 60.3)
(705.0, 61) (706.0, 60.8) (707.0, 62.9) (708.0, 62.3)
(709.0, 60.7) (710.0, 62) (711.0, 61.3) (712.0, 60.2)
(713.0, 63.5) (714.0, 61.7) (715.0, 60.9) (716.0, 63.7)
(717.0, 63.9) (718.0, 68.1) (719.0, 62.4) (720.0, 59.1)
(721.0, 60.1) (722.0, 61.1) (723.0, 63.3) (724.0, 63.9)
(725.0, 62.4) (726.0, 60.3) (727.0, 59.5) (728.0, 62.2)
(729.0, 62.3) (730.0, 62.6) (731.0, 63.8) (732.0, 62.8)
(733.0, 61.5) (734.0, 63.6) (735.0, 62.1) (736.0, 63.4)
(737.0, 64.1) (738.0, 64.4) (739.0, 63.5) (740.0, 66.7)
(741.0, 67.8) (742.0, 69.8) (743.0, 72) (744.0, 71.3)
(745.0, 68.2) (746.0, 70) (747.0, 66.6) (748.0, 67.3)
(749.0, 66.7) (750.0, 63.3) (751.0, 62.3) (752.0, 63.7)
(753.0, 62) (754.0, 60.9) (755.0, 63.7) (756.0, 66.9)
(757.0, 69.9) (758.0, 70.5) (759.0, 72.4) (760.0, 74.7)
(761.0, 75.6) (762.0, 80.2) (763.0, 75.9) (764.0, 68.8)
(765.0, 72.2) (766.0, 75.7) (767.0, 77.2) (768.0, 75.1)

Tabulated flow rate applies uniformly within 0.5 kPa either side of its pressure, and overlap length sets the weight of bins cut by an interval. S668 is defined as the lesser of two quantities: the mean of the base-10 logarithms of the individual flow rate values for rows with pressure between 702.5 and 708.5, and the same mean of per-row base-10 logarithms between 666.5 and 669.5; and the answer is 1.77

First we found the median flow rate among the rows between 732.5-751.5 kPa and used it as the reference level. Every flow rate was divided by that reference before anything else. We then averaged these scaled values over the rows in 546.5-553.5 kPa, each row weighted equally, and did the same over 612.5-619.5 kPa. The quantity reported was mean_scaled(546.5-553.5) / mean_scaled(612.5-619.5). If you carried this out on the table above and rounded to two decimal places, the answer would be 1.06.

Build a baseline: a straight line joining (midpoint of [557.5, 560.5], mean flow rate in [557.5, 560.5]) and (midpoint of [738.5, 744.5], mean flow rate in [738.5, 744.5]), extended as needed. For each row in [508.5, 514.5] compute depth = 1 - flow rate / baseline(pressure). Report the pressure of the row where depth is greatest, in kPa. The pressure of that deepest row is 514.0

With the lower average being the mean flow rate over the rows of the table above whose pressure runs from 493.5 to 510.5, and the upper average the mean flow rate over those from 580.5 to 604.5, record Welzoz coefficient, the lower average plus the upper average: 144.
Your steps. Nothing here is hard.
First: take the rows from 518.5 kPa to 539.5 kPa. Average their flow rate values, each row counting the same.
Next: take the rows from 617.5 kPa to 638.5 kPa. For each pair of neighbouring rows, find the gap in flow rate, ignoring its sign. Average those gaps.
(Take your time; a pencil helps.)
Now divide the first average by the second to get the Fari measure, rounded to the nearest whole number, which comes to 22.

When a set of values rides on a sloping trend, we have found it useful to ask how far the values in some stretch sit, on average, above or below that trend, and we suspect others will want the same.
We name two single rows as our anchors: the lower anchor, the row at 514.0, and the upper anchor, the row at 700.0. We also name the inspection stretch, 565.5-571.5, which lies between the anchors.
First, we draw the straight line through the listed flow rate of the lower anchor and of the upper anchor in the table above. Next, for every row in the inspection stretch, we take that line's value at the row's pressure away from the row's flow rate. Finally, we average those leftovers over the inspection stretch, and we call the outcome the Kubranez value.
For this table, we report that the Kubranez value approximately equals -7.0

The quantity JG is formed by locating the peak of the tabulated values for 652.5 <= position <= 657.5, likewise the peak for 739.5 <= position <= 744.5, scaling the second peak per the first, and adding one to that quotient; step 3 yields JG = 2.23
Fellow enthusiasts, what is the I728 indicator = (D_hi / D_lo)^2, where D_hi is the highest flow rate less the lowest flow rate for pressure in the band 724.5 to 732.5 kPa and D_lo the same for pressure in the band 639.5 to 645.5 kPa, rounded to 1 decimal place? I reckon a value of 1.5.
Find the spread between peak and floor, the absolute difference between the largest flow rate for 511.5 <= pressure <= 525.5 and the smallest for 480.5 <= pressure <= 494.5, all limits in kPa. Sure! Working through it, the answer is 13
